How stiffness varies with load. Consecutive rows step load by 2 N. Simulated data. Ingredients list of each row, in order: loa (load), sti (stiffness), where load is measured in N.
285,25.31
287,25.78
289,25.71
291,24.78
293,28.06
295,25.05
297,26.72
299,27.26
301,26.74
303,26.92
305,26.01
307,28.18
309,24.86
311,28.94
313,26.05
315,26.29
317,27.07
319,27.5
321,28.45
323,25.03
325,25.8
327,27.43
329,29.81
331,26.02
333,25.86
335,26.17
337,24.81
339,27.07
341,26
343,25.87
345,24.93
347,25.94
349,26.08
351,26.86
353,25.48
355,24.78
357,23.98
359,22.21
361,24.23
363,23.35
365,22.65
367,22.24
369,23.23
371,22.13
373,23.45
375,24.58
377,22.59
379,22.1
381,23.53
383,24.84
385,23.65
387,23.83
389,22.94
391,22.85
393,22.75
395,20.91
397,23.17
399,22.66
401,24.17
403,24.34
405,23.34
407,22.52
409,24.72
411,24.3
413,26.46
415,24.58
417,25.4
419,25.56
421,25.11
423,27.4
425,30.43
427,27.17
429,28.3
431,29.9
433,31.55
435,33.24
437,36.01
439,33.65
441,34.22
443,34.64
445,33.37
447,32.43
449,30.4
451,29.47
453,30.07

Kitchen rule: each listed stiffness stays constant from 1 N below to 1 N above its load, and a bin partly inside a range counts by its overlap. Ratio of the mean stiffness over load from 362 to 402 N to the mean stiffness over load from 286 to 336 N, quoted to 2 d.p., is 0.87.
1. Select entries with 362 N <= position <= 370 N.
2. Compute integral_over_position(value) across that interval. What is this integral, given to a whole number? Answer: 183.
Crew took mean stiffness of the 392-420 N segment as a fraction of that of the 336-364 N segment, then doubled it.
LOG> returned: 1.90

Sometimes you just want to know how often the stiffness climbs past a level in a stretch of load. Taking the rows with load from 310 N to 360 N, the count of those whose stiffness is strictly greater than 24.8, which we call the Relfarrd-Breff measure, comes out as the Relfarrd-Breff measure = 22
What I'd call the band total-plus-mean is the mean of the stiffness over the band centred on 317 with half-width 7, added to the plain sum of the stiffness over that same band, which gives 216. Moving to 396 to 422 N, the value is 341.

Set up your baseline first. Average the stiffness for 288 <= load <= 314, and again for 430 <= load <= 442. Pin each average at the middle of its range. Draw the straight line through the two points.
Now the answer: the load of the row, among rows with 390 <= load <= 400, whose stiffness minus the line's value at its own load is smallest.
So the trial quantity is 395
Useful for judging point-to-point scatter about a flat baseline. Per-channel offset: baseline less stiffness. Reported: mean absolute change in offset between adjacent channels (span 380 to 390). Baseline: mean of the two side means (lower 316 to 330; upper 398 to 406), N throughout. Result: 0.89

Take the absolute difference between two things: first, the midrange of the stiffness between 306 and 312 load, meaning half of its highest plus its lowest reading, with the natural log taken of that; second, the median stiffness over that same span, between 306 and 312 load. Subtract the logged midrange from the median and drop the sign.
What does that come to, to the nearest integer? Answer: 25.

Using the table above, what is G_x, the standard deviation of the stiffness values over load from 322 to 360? 1.5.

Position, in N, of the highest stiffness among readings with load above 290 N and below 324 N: 311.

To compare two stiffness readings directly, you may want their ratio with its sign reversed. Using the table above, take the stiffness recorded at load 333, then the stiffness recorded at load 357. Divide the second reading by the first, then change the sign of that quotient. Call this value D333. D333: -0.93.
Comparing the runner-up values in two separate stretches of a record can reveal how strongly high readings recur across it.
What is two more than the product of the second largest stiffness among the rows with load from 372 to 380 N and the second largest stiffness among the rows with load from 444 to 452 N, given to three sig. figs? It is 762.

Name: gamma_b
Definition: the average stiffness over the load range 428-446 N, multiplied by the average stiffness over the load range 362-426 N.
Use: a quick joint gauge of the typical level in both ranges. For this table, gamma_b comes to 784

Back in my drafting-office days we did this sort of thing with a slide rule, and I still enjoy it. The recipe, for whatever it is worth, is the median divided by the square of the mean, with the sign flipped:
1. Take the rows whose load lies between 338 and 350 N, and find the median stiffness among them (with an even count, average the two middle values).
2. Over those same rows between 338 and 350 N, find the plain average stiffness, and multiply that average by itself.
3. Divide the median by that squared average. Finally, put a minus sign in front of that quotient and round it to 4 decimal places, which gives -0.0385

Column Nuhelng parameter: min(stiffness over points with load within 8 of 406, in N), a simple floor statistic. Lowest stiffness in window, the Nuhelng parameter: 22.52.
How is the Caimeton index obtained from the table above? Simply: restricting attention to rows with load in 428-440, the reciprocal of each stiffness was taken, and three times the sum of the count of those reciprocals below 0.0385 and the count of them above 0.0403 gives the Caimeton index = 18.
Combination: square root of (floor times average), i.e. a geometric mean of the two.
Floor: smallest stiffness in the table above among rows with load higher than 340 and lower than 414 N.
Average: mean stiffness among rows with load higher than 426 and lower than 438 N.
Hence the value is 25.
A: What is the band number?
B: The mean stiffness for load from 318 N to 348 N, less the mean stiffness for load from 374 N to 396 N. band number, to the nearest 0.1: 3.3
